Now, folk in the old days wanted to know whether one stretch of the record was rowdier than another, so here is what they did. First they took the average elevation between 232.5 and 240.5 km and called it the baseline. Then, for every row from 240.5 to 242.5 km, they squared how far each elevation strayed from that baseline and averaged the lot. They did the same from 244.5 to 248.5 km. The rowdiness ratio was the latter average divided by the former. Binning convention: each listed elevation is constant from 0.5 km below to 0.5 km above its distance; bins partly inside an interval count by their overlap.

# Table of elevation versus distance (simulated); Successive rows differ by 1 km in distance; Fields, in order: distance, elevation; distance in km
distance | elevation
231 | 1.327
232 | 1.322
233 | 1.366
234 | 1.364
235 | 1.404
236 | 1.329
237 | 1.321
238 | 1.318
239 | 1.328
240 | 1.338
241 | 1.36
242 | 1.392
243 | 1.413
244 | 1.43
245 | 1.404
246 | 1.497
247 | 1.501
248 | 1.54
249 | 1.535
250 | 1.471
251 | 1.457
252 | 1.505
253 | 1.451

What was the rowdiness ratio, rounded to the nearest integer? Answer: 19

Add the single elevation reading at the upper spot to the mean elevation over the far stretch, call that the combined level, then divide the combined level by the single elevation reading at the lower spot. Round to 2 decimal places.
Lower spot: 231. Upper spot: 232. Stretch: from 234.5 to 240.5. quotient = 2.01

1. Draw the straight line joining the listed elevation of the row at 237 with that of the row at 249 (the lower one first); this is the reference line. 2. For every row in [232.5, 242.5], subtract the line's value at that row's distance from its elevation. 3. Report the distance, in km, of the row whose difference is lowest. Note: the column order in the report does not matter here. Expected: 240 km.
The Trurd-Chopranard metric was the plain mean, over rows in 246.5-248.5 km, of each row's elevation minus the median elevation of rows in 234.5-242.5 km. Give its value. 0.19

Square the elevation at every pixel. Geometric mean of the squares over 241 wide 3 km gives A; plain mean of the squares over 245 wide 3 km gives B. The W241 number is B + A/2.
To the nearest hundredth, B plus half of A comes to 3.01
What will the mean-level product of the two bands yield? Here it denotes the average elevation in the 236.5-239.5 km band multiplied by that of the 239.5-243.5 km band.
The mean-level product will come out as 1.82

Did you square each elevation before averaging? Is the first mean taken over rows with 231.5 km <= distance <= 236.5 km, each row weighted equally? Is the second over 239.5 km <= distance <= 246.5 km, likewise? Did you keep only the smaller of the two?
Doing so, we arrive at 1.84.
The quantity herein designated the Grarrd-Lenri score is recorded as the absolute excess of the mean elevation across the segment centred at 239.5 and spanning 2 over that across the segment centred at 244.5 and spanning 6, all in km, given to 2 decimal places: 0.11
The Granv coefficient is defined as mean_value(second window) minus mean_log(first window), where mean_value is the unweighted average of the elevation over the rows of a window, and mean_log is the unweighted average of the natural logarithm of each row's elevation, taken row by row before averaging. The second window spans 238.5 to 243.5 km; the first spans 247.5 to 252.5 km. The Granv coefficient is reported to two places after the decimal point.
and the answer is 0.96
